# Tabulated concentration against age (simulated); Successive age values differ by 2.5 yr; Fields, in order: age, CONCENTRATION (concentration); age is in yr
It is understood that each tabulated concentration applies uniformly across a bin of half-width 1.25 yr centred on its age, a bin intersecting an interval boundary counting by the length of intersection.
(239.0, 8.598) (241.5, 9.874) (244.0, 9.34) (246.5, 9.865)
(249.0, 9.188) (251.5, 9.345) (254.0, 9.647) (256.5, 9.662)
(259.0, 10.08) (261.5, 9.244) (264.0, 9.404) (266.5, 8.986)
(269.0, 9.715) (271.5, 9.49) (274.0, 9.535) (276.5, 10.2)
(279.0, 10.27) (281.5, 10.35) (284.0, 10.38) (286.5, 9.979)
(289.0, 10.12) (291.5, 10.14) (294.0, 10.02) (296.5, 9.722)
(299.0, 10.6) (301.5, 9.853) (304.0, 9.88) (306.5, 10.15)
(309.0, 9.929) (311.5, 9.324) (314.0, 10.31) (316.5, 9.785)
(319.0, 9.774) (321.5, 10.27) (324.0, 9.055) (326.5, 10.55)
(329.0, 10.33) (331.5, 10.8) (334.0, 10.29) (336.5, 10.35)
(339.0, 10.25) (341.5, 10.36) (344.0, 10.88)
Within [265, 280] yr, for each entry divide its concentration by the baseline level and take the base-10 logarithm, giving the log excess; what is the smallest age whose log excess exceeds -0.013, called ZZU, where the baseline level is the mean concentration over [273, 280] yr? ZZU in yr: 269.0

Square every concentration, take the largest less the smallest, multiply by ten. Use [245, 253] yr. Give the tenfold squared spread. 129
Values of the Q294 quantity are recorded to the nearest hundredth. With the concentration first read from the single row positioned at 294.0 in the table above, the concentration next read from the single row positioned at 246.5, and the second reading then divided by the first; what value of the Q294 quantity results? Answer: 0.98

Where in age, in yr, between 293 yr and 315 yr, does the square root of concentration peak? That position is 299.0 yr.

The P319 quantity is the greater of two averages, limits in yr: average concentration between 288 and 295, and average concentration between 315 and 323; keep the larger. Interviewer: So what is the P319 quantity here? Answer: 10.1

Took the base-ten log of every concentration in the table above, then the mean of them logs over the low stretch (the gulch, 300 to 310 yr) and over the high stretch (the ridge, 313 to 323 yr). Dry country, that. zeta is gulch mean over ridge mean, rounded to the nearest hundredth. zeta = 1.00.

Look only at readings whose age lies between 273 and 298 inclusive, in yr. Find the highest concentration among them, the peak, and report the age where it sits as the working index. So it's 284.0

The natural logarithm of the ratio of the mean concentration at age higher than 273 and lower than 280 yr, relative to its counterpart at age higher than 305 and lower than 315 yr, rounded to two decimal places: 0.01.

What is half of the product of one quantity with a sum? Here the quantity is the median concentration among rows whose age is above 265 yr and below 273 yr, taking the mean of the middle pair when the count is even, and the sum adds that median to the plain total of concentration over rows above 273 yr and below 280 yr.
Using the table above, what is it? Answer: 187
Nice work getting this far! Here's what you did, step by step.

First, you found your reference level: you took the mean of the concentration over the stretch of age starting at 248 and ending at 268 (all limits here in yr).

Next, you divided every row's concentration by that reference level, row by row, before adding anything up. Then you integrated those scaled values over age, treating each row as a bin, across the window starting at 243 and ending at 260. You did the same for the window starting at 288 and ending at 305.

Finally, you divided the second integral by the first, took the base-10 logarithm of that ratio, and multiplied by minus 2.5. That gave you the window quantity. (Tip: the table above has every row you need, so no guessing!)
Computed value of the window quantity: -0.05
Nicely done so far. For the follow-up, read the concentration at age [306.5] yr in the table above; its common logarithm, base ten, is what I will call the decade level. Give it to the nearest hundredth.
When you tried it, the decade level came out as 1.01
